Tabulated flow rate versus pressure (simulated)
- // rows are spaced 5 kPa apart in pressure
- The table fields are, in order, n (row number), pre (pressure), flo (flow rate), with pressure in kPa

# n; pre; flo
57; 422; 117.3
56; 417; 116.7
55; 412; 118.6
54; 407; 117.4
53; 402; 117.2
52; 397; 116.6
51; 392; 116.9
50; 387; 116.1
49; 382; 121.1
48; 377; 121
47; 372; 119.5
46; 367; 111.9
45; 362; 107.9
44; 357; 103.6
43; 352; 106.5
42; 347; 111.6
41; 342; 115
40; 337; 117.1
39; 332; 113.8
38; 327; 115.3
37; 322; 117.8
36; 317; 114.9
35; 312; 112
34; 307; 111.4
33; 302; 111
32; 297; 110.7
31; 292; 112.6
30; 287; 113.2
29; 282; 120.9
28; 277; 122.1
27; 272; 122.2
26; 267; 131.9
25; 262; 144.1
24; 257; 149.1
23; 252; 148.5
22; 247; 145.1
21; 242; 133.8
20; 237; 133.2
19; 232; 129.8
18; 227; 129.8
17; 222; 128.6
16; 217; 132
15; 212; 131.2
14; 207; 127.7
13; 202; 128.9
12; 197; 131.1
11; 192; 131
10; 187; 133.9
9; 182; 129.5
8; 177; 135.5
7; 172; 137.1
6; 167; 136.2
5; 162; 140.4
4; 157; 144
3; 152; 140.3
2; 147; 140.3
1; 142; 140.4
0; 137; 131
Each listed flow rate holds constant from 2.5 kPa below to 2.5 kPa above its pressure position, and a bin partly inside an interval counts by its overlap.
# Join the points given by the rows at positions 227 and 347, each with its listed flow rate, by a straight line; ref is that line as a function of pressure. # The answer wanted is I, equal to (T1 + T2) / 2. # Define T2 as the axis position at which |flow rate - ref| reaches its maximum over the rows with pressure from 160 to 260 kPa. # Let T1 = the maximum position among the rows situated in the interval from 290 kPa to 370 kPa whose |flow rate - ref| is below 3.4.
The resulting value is 312.0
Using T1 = 367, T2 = 257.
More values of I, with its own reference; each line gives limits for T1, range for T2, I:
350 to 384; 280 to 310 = 332.0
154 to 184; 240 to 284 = 217.0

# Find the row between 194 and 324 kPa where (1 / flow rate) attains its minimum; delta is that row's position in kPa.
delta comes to 257 kPa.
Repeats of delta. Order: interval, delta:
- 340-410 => 382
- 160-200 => 162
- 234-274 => 257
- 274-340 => 277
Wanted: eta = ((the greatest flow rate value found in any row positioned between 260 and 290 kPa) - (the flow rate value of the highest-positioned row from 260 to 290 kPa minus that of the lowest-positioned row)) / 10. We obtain 17.5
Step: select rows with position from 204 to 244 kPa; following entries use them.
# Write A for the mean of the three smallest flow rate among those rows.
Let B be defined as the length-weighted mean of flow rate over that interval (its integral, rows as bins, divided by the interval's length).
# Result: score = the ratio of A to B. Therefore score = 0.985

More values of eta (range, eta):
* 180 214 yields 13.2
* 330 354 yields 12.4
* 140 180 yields 14.9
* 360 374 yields 10.8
